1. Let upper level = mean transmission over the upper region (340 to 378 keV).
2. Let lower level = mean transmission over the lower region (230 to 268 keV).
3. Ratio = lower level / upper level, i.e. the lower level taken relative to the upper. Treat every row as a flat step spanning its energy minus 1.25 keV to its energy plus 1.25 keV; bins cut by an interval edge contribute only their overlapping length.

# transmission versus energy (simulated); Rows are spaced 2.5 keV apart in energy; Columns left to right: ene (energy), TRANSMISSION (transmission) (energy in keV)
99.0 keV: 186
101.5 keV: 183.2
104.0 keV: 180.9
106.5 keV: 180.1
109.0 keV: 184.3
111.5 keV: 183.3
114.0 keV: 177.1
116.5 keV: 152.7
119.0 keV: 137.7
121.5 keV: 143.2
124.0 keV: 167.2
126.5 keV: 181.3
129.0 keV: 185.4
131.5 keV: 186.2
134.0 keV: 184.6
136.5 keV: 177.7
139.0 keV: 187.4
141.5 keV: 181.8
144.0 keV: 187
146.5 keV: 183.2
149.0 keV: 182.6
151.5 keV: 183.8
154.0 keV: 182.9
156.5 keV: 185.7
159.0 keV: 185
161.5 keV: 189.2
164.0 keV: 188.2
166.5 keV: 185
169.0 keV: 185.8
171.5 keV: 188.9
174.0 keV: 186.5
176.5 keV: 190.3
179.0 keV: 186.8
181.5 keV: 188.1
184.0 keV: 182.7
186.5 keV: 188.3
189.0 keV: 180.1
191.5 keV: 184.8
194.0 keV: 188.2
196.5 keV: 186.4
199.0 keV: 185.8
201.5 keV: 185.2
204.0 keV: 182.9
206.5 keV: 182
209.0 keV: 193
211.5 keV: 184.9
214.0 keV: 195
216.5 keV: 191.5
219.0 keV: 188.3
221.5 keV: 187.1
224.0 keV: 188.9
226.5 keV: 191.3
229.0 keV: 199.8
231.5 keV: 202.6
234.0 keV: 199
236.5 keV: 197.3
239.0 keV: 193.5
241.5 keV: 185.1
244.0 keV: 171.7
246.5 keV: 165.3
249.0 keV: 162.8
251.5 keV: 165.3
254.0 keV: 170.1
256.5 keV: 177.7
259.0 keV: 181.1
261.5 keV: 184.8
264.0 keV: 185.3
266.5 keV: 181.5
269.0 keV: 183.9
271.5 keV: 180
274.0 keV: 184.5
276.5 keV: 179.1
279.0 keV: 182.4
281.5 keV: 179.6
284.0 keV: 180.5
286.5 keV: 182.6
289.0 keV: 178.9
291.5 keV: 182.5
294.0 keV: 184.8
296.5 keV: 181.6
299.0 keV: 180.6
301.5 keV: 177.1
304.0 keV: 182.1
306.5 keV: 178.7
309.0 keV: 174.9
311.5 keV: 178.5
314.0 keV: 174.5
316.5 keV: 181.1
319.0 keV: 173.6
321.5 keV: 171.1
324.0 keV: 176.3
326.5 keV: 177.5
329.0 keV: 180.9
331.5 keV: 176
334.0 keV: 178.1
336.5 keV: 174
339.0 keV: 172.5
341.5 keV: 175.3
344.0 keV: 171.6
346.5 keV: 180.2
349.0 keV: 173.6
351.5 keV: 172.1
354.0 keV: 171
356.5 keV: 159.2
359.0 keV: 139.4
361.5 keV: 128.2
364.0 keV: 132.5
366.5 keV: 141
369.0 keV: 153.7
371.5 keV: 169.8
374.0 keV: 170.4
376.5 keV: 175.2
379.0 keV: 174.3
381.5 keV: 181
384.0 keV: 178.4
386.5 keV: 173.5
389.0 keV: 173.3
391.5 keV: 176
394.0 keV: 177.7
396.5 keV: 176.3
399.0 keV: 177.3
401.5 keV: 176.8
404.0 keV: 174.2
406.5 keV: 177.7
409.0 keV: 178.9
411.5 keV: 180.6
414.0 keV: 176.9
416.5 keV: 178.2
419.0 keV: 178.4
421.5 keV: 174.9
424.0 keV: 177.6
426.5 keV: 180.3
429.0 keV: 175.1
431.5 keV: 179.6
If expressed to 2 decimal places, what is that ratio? 1.13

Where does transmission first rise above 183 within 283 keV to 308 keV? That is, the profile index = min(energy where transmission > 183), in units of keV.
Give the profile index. 294.0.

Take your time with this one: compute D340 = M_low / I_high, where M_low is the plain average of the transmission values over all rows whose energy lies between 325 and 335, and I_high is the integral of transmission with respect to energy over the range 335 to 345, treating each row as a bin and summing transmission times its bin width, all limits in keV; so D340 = 0.103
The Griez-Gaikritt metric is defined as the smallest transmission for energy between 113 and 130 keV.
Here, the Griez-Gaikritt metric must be 137.7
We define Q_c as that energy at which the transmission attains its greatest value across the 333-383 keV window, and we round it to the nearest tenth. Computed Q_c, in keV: 381.5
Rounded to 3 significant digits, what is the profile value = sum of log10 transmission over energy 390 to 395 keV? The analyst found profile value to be 4.50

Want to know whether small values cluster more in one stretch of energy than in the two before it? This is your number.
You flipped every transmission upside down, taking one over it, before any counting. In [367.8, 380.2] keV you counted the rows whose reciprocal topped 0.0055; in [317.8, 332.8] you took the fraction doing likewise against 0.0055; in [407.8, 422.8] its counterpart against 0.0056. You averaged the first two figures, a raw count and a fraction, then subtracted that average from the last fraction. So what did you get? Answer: -2.3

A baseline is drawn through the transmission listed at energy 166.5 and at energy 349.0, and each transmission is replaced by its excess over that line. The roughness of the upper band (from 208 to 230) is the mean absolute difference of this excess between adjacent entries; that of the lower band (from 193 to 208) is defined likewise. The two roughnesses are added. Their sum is 5.9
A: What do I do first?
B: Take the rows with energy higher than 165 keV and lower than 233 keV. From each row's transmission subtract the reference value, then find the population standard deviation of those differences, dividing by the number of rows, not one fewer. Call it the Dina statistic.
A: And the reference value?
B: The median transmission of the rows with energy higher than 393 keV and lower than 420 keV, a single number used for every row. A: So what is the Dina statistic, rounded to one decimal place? 5.0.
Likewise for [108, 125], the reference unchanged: 17.8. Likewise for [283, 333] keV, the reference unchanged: 3.4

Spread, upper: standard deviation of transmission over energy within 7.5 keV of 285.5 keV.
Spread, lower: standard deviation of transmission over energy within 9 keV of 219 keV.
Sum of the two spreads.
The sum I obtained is 5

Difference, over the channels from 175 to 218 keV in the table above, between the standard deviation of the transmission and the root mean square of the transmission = -183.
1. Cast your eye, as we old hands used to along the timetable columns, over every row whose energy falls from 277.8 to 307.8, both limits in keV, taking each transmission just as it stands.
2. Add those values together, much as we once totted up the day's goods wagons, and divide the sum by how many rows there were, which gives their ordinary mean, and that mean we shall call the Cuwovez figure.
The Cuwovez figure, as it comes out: 181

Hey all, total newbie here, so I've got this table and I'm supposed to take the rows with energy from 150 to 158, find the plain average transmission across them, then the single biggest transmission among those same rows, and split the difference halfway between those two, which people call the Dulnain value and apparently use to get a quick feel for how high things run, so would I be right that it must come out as 185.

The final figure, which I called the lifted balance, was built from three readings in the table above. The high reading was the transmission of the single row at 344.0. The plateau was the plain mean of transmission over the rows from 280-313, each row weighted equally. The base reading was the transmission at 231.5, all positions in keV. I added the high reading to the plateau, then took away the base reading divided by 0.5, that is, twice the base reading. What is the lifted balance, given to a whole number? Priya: -53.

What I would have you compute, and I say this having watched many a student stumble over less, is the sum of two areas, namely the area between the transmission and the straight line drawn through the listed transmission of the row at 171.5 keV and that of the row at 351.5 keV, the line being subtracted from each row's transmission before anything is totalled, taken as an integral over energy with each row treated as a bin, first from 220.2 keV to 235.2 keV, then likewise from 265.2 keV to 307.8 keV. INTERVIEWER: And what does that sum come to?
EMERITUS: 296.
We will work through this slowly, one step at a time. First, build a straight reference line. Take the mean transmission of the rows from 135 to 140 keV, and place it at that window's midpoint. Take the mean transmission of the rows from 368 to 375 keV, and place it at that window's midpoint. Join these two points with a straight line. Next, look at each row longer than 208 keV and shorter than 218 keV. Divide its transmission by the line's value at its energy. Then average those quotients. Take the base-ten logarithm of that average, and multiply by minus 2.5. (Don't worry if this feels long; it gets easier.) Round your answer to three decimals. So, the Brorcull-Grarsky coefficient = -0.084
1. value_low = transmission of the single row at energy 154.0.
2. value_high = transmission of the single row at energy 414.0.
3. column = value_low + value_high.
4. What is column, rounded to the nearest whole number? 360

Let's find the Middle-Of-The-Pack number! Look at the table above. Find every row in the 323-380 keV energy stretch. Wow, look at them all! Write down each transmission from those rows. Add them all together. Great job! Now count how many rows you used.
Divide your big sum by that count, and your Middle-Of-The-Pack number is 166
